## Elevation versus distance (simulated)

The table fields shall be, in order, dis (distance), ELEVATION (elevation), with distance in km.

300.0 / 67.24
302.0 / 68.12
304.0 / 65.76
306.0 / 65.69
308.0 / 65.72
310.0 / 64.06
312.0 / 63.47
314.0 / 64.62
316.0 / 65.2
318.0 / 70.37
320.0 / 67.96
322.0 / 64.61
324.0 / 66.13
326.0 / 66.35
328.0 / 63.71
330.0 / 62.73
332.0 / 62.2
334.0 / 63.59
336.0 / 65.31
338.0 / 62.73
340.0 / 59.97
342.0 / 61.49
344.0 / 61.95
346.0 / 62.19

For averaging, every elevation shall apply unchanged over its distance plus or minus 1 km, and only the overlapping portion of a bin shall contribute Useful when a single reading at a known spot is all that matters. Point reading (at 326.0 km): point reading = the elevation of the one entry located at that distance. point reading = 66.35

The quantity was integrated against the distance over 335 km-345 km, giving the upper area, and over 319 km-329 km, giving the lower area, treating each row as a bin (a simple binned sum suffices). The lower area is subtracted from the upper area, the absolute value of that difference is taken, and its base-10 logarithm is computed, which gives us 1.54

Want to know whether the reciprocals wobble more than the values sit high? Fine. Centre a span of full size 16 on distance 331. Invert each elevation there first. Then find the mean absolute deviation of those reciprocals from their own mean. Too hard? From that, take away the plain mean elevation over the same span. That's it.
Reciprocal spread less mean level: -64.1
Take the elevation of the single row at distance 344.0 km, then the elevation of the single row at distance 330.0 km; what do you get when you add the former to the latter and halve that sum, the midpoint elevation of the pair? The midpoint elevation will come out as 62.3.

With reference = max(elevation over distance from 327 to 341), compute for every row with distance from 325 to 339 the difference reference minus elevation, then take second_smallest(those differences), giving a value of 0.0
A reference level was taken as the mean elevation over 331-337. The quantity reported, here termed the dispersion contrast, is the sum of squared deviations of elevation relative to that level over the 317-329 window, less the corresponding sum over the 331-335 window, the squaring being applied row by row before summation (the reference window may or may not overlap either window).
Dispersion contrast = 74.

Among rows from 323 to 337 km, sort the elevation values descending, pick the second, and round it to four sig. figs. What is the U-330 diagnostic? 66.13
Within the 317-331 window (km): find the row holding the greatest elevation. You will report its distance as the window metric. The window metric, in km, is 318.0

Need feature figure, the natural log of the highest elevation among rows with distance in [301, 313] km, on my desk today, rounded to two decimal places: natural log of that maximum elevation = 4.22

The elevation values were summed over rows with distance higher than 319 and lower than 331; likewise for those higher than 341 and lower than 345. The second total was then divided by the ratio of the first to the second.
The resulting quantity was 39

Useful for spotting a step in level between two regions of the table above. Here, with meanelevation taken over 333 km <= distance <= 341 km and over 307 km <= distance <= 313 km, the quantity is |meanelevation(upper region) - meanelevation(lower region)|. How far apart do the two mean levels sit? 1.5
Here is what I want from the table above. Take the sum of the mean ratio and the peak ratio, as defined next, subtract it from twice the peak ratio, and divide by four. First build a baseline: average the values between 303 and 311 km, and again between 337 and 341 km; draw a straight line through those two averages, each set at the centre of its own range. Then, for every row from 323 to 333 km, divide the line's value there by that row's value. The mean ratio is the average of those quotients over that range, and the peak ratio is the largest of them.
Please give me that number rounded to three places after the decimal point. 0.006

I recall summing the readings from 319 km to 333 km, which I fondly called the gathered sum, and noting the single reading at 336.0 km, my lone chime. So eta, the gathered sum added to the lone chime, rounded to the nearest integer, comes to 519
